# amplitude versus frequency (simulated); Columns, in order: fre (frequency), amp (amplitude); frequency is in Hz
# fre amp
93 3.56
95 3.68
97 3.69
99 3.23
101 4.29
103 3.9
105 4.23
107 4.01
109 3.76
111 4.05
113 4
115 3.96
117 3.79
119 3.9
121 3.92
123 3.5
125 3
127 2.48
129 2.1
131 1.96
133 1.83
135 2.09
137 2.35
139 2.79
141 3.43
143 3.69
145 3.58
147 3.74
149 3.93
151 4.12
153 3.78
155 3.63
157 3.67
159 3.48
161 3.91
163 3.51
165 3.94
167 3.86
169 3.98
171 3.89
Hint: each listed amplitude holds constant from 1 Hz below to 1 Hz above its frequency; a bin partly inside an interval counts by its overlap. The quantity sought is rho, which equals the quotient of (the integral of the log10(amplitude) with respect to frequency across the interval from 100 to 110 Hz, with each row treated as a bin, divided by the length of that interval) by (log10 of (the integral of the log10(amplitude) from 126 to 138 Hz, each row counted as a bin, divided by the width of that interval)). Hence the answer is -1.2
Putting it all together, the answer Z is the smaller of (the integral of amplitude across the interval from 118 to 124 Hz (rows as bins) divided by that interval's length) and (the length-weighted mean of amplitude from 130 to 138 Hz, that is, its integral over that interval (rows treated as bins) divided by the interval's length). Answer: 2.06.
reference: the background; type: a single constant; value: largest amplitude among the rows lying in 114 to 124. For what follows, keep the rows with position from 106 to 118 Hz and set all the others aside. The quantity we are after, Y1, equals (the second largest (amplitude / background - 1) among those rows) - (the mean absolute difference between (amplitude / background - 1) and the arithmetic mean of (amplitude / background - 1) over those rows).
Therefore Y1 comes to -0.01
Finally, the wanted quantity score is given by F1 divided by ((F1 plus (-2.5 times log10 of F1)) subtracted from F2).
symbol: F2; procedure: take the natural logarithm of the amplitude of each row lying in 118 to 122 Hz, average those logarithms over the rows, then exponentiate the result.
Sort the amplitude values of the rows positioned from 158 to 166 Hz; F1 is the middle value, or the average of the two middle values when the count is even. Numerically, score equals 2.3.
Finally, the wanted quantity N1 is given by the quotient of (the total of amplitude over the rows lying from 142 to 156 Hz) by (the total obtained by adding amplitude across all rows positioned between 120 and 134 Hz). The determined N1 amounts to 1.41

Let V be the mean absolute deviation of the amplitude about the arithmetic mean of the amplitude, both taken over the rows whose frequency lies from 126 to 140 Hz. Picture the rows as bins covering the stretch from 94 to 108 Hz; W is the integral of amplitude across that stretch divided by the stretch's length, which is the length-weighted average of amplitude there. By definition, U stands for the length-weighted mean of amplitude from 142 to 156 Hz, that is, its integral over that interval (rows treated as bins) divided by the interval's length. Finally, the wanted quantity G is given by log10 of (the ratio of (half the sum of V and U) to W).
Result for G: -0.28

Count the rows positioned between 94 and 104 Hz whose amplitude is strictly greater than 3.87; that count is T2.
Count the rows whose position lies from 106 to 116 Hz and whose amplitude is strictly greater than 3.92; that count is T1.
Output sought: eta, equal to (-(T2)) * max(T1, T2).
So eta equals -8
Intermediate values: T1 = 4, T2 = 2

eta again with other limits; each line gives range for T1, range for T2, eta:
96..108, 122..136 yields 0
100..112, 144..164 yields -12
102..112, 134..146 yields 0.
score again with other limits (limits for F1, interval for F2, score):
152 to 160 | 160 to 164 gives 2.5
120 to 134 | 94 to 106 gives 1.1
